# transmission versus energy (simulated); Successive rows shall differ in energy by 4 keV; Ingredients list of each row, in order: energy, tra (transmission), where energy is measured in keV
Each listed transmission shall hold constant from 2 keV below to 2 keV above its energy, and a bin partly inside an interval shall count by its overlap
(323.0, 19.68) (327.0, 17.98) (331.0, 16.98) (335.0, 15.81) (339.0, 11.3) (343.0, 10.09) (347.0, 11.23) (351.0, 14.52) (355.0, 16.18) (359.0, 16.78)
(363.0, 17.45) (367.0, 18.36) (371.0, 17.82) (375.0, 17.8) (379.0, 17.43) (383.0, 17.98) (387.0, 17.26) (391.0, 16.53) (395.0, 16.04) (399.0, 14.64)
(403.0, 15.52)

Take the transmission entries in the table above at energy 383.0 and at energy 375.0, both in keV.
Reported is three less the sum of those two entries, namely -32.8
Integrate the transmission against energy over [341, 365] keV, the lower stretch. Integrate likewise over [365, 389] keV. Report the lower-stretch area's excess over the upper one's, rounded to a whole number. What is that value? -82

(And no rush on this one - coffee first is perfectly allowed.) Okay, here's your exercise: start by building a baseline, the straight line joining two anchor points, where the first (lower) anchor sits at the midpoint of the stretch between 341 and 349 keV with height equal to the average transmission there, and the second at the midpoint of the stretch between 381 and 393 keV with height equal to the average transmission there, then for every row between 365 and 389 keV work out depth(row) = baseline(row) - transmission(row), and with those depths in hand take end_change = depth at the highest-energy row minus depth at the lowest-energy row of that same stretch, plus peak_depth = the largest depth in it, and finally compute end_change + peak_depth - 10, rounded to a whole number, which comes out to -6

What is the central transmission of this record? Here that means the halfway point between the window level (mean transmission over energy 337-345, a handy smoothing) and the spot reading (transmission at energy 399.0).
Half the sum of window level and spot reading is 12.7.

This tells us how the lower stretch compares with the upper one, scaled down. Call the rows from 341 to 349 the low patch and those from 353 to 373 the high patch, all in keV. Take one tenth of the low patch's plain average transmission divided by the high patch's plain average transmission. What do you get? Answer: 0.062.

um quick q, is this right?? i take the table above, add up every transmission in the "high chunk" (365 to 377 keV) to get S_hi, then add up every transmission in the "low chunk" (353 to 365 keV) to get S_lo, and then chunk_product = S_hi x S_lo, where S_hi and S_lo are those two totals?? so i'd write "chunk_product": 2721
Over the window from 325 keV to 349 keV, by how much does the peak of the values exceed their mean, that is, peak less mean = 4.1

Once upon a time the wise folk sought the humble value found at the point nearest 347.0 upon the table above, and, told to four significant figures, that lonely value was 11.23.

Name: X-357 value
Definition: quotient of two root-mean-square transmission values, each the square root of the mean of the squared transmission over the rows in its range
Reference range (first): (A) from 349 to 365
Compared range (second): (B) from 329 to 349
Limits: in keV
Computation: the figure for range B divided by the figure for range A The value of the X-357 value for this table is 0.82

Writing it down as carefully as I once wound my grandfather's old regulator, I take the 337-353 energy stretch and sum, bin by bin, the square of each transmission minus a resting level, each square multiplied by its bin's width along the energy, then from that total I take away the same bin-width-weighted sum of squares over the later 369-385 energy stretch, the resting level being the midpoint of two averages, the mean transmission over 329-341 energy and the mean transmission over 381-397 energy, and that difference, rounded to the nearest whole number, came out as 244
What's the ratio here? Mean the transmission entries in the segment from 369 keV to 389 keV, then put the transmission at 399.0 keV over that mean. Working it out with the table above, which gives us 0.83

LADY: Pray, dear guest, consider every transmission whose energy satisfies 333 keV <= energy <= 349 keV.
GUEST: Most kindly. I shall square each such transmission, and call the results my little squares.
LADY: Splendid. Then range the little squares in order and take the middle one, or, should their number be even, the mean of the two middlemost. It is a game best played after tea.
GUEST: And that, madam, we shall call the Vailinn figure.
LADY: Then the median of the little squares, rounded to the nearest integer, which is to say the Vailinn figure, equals 127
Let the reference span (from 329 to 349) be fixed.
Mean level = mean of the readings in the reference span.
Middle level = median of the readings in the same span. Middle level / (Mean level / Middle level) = 10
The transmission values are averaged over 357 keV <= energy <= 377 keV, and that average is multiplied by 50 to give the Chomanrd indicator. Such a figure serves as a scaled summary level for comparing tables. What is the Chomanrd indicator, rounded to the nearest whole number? 882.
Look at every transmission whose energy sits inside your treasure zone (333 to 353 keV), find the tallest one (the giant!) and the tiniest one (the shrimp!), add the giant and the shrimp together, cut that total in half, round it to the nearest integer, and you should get 13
